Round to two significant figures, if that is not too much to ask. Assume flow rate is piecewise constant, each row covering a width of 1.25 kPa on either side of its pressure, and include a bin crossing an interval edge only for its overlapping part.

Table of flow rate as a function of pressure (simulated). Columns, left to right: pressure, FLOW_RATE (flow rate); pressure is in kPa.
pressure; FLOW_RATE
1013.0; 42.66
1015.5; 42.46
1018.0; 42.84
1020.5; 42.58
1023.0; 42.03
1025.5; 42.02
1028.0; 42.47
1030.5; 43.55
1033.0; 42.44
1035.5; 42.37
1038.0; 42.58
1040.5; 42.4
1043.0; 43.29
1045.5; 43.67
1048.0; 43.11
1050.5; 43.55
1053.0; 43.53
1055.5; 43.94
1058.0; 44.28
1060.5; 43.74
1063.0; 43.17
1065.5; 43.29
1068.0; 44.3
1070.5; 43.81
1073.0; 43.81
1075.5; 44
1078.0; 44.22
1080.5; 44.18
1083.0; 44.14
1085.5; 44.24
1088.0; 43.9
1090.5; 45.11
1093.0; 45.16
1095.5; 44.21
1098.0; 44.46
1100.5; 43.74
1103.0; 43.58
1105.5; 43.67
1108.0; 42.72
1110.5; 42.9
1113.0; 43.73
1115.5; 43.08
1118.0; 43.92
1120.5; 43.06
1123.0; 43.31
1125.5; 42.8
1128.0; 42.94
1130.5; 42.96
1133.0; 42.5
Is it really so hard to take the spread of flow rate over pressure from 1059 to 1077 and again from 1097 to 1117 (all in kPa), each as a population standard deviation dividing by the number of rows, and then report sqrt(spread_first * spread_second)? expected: 0.44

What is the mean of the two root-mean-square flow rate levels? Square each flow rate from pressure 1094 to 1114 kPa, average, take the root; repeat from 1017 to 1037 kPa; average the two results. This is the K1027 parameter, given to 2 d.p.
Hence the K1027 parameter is 43.08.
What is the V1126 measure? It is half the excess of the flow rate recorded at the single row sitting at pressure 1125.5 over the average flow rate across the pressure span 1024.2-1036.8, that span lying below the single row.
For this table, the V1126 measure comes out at 0.1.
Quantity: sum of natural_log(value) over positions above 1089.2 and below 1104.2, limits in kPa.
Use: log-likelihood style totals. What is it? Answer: 22.8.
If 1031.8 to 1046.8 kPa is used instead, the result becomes 22.5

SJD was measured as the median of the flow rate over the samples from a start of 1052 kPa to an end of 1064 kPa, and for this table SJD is 43.7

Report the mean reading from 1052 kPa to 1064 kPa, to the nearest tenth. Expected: 43.7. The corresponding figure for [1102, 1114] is 43.3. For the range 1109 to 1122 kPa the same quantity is 43.3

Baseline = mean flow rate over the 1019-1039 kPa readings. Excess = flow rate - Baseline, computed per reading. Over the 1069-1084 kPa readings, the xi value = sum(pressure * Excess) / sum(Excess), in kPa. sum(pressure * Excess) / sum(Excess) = 1077.2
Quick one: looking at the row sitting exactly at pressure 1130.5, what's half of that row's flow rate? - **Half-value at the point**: 21.5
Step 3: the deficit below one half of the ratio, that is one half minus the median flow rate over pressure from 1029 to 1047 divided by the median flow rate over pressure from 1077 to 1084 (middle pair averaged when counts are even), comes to -0.464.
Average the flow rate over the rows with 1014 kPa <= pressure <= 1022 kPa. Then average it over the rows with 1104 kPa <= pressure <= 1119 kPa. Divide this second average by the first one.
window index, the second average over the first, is 1.02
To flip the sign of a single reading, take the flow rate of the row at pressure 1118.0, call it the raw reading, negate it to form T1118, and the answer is -43.9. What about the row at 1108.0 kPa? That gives -42.7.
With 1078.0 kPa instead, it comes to -44.2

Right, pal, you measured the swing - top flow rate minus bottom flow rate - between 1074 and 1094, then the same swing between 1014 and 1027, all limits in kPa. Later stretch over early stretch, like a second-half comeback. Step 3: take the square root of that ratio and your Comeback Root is 1.2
